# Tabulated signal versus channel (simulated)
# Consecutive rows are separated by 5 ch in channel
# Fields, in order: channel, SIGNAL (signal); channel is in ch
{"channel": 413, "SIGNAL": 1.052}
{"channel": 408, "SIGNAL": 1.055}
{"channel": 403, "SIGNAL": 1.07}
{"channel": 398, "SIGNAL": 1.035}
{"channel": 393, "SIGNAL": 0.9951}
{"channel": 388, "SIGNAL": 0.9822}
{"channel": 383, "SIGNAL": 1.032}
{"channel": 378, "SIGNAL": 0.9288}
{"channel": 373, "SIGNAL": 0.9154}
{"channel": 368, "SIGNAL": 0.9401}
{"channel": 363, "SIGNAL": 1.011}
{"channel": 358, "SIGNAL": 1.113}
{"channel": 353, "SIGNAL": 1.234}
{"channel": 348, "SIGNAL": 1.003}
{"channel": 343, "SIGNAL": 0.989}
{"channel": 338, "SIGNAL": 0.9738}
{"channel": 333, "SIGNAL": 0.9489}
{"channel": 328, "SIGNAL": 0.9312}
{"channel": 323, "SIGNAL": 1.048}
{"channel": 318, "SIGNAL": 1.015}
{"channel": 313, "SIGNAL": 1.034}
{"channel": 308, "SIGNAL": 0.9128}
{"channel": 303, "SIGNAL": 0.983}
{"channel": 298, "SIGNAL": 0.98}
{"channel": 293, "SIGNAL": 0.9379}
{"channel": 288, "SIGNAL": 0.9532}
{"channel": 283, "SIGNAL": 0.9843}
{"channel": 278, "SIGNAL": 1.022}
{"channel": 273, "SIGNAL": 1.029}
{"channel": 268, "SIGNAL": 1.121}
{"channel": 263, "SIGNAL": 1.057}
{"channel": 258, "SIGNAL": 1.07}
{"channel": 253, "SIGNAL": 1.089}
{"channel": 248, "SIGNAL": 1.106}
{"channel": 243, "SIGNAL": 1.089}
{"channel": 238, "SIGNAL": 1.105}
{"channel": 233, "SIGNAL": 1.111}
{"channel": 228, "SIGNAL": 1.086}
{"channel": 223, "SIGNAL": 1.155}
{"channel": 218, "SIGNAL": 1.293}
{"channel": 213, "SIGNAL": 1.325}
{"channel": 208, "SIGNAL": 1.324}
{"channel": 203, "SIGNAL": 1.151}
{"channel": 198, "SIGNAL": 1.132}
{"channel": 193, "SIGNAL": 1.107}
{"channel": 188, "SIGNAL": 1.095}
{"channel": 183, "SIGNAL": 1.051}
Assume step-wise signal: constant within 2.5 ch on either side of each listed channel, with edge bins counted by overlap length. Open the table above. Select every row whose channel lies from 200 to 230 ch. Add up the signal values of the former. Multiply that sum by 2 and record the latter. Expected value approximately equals 15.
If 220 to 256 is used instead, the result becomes 15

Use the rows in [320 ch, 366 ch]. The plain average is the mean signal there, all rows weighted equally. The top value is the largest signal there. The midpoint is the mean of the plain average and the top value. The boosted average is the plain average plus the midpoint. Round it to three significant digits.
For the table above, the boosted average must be 2.16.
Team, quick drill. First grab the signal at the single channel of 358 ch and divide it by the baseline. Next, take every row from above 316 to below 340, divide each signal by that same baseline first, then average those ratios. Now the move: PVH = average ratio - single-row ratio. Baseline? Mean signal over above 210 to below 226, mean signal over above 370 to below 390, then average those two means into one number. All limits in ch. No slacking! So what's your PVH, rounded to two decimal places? -0.12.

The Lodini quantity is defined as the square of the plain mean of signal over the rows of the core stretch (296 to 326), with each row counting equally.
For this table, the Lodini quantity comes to 0.99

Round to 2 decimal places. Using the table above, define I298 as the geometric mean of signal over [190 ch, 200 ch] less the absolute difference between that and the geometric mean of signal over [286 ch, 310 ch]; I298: 0.95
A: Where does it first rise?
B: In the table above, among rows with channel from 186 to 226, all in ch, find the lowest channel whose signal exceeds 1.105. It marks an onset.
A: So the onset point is 193 ch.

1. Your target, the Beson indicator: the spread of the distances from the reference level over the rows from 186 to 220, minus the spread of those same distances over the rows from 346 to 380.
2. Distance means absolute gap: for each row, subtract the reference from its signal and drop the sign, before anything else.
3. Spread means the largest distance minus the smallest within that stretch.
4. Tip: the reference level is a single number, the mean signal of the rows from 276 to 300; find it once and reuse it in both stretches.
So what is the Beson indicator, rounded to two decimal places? 0.00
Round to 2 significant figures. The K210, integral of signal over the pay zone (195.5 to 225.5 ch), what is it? 37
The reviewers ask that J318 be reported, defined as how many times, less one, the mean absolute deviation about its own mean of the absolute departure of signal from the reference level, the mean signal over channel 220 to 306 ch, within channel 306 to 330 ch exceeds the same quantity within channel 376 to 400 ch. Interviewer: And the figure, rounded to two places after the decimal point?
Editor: 0.69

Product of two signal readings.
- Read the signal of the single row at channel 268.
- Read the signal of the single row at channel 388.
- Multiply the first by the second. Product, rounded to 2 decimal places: 1.10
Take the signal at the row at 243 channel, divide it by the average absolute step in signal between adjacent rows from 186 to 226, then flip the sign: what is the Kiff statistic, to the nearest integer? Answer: -19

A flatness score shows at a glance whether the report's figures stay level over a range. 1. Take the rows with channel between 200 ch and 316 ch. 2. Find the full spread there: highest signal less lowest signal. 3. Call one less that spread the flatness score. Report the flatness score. 0.59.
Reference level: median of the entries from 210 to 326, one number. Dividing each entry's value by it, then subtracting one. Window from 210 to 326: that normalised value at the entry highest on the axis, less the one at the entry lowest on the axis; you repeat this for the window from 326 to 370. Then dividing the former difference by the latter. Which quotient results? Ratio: -31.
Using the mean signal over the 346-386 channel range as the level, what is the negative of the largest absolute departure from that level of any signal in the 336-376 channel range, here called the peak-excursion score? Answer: -0.21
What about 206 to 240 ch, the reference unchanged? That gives -0.30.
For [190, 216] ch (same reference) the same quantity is -0.30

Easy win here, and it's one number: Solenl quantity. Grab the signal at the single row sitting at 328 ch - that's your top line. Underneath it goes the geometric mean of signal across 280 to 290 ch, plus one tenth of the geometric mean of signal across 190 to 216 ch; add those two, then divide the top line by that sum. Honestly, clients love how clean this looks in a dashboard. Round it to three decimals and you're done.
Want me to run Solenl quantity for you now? 0.855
